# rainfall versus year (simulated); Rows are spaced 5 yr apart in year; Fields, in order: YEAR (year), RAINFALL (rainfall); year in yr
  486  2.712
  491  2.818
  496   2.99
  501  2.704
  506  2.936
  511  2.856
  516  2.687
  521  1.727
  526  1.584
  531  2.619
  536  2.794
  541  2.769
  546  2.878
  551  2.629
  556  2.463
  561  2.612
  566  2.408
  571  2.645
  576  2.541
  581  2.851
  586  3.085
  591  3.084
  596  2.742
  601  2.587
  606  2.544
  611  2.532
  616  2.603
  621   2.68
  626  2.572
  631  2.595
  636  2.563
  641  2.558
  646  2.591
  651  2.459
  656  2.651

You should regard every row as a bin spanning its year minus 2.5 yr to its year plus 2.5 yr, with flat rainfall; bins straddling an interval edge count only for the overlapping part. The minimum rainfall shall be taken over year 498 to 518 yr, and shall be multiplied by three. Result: 8.1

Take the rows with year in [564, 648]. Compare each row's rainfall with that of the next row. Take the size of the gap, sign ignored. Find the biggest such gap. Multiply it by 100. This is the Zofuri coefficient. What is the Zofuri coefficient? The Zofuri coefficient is 34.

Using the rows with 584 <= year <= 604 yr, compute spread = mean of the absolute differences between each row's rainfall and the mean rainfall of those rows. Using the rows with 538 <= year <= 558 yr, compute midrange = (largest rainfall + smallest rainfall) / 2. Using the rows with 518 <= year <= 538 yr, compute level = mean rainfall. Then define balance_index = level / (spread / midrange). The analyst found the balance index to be 28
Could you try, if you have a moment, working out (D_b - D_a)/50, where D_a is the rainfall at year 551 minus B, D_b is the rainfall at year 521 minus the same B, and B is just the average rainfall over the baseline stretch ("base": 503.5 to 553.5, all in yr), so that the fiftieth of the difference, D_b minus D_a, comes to -0.018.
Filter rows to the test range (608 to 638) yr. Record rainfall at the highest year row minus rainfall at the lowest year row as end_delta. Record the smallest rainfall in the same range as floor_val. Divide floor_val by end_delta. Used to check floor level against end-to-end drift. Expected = 82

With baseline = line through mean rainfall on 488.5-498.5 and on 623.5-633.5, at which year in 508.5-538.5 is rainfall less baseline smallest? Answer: 526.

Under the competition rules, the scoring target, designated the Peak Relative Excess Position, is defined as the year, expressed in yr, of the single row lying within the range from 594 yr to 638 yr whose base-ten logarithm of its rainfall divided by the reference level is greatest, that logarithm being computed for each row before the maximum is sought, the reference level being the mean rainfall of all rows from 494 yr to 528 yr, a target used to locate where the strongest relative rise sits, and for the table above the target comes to 596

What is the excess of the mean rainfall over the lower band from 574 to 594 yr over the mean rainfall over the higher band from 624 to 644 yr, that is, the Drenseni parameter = 0.32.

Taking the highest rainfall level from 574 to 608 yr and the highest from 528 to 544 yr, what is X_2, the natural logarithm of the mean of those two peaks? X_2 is 1.08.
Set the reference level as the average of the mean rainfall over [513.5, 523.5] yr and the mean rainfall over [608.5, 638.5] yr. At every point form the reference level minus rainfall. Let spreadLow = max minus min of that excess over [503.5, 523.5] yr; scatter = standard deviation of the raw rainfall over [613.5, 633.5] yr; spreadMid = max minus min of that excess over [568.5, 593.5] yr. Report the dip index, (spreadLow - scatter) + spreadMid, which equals 1.71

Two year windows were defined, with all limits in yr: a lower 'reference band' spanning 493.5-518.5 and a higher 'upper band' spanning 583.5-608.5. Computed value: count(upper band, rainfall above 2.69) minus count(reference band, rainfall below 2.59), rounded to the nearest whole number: 3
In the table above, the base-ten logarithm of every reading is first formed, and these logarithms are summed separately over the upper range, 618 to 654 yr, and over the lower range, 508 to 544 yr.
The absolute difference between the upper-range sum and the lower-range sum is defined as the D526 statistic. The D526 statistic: 0.24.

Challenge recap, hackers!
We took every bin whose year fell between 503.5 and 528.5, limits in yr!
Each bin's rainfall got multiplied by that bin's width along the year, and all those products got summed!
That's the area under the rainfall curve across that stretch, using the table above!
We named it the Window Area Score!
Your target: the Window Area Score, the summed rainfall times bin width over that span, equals 59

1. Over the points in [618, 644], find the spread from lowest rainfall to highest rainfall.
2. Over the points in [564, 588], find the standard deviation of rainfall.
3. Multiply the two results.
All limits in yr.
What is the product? 0.03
